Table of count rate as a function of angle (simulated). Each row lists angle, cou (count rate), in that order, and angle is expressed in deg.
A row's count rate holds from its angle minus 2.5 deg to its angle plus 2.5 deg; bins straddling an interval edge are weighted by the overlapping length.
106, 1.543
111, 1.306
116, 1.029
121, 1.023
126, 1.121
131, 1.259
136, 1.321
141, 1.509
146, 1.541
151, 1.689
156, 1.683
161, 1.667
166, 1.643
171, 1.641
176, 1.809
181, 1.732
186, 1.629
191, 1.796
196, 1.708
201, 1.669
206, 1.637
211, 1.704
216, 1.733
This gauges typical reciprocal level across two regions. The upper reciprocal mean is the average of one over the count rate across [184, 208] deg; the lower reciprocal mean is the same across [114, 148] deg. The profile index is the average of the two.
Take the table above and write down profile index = 0.704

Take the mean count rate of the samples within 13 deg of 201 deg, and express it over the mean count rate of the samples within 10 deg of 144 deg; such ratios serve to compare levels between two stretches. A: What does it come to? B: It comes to 1.12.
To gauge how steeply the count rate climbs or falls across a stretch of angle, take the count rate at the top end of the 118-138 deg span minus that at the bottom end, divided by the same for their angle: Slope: 0.020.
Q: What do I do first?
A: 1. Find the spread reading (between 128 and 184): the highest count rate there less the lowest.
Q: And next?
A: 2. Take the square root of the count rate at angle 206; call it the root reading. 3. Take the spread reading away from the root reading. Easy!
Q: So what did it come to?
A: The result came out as 0.73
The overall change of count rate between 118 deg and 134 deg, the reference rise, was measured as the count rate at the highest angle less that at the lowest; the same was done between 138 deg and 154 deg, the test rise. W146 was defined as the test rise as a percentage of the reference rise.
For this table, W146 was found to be 76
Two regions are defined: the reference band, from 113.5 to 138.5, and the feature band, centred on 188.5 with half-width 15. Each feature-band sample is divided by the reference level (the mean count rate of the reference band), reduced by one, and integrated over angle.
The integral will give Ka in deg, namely 15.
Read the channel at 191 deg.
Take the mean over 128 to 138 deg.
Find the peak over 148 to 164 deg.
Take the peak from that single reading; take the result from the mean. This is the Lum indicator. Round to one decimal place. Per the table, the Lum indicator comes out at 1.2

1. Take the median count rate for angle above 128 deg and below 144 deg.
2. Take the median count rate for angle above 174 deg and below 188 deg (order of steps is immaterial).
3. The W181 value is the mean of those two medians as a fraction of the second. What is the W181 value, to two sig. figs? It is 0.88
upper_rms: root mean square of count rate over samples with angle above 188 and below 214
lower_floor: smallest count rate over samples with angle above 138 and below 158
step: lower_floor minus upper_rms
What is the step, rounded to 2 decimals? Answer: -0.19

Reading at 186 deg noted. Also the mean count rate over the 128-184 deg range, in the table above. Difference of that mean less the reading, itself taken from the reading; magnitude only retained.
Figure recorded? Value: 1.67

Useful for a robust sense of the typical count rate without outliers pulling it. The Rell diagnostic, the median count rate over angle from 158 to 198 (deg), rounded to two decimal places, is 1.69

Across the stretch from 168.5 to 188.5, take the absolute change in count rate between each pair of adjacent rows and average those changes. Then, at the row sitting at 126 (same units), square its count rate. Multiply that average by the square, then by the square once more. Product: 0.18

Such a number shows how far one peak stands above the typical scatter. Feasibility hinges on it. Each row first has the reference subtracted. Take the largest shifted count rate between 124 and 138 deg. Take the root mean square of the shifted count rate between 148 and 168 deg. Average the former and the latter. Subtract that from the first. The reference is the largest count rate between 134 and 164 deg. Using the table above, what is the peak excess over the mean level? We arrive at -0.20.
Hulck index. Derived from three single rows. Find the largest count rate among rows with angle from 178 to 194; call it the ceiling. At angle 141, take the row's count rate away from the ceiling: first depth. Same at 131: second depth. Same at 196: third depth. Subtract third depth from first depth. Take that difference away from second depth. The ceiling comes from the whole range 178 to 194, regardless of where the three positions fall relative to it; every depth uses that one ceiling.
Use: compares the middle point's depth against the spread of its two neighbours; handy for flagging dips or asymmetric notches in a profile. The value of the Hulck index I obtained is 0.34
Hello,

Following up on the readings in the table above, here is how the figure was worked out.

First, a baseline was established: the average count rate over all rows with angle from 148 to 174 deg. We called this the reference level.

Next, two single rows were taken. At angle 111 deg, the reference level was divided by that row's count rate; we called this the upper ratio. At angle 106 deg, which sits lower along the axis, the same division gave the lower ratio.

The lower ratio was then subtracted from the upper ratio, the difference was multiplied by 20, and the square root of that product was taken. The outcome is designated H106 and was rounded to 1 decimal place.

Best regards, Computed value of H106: 2.0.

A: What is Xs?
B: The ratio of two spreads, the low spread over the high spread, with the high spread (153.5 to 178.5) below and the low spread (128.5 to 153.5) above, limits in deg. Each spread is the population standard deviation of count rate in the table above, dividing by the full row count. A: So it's 2.5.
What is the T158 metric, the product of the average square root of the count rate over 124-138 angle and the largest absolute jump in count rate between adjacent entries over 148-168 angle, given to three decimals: 0.027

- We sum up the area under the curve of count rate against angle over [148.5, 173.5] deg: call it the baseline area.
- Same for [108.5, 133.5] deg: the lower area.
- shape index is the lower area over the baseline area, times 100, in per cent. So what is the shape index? 69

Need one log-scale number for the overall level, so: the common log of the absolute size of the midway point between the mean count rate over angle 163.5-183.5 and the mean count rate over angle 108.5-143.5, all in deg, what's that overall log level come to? 0.166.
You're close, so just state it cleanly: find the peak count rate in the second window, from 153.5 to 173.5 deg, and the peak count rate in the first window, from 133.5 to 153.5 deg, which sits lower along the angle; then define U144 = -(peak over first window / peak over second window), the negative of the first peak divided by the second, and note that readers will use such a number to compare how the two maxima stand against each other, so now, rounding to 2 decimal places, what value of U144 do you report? -1.00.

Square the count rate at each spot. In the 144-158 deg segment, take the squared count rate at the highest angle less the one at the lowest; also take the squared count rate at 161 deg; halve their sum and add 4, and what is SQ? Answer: 5.62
